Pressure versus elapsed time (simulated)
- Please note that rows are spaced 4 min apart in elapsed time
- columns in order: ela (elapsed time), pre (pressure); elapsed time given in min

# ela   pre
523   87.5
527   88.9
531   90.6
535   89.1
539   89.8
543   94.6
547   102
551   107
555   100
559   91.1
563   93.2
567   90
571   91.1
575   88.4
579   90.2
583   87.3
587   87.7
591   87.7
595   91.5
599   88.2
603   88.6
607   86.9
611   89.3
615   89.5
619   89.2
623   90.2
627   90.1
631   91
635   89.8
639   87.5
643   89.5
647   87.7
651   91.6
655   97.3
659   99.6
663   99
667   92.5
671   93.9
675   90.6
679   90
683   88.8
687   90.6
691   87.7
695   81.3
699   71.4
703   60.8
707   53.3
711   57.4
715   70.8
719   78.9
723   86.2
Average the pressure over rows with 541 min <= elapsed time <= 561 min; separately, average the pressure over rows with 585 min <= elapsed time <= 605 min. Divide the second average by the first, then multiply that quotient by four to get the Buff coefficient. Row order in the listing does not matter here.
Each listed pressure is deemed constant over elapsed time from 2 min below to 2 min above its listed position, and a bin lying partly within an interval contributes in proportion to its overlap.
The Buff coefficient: 3.59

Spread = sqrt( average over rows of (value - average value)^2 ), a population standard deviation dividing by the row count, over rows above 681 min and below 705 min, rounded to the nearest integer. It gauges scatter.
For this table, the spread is 11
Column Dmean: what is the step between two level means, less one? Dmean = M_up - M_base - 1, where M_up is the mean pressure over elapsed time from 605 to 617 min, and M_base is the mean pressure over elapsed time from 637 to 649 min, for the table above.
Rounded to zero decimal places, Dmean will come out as -1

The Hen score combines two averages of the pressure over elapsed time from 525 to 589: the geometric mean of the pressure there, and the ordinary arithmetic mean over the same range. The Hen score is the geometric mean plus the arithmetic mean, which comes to 185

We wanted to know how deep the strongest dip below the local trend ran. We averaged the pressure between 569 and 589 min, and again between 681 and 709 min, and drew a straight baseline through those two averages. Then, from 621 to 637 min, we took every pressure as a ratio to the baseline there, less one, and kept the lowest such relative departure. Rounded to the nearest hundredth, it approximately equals 0.07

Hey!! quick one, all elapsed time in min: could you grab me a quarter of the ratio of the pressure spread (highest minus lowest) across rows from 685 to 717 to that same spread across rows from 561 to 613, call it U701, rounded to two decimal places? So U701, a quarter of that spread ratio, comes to 1.48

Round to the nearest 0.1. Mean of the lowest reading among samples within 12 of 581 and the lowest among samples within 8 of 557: 89.2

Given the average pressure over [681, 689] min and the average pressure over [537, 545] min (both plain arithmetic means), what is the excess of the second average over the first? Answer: 2.5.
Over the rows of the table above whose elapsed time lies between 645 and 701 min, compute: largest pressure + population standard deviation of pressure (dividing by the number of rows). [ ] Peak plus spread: 106.6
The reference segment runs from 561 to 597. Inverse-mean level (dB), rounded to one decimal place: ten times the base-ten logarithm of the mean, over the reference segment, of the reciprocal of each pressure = -19.5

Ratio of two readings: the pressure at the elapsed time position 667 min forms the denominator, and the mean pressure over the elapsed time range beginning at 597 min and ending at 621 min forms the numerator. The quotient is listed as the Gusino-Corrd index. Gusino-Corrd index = 0.96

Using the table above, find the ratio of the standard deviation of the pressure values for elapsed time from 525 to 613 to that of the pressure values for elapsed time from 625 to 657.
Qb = 1.7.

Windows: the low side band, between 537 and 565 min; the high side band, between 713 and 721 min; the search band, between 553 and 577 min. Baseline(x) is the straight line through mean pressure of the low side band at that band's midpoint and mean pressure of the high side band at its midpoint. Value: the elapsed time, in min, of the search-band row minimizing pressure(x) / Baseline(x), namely 575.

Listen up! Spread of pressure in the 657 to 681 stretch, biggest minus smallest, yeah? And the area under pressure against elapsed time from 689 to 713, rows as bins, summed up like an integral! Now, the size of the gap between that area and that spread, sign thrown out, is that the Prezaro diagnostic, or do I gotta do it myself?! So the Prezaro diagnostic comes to 1638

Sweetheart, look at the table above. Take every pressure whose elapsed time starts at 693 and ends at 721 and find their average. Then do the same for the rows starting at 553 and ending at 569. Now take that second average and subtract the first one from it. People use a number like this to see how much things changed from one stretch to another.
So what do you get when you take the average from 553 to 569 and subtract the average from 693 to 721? 26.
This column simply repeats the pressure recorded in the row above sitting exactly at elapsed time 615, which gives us 89.5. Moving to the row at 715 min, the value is 70.8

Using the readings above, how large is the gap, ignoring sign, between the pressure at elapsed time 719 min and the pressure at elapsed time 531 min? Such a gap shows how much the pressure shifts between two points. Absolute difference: 12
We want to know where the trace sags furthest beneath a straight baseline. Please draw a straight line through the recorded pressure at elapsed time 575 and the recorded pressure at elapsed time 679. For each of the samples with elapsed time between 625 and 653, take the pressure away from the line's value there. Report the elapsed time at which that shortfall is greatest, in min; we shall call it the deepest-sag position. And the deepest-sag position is 639 min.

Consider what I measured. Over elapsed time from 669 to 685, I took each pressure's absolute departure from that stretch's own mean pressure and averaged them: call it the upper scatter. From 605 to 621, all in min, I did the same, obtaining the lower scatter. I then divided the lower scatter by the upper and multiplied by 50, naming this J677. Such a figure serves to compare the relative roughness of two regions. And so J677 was 30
